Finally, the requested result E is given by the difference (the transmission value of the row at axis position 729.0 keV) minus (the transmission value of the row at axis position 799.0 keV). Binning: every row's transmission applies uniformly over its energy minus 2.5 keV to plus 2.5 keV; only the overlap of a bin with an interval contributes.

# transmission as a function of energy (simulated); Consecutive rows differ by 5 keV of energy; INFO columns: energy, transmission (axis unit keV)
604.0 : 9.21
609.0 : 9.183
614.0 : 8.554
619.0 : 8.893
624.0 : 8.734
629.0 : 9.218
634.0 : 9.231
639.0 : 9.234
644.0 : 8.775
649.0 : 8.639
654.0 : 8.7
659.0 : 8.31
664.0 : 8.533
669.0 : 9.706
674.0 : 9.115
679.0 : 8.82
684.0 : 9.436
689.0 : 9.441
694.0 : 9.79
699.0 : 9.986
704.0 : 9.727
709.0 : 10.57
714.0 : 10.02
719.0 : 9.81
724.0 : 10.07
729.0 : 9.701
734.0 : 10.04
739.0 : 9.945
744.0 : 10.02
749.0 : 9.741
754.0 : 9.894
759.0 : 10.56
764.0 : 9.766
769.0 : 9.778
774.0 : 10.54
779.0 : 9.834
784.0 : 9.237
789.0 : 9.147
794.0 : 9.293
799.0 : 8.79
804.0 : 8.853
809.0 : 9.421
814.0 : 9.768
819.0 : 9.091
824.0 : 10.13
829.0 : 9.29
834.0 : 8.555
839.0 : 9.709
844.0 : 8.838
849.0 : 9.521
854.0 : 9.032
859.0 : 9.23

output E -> 0.91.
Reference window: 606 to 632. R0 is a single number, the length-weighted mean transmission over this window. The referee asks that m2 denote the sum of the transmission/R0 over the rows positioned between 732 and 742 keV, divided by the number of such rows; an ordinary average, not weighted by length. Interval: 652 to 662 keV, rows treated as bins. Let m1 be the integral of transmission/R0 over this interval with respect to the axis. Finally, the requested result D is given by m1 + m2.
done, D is 10.6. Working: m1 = 9.5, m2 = 1.12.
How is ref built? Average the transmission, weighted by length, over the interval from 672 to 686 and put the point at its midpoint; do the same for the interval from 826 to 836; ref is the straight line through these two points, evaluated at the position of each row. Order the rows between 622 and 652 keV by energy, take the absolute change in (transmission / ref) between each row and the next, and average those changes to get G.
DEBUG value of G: 0.024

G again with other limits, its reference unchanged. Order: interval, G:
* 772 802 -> 0.045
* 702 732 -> 0.049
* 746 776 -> 0.053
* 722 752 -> 0.025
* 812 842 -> 0.099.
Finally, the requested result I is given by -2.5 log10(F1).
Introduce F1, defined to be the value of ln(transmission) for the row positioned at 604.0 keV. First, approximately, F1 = 2.22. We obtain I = -0.87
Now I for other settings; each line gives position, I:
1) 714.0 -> -0.91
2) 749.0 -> -0.89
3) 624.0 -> -0.84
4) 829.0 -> -0.87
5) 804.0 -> -0.85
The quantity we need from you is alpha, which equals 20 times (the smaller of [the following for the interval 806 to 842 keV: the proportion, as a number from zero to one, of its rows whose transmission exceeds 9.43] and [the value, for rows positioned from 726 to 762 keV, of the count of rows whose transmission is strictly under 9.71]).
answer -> 9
